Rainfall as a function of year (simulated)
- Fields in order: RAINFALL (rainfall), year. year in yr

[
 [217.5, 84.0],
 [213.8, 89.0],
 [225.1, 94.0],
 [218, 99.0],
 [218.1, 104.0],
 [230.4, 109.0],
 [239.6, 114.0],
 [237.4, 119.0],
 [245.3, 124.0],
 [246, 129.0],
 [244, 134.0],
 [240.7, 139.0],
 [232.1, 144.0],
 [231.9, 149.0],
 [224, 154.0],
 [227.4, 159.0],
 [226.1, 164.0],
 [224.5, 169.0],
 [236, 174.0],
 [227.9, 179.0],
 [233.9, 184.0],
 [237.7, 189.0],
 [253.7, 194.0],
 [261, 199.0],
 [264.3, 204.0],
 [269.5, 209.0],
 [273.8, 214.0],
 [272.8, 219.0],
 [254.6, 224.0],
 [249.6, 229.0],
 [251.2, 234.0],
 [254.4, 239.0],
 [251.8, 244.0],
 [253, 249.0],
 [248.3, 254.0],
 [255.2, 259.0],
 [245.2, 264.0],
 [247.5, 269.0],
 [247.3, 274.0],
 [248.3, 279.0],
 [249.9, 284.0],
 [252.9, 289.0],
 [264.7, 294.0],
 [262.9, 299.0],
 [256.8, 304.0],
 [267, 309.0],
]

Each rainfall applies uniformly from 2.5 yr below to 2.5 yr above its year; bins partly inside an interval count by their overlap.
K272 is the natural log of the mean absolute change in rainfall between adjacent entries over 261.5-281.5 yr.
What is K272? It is 0.15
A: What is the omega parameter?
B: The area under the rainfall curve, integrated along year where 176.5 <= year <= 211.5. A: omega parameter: 8740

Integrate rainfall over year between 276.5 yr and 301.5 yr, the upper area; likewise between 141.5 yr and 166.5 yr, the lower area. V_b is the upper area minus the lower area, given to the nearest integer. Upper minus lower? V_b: 686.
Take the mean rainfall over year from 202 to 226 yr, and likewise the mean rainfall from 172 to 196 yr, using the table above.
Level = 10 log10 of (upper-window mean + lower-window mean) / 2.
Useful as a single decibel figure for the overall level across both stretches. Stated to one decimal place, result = 24.0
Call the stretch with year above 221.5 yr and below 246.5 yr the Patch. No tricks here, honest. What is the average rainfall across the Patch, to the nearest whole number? 252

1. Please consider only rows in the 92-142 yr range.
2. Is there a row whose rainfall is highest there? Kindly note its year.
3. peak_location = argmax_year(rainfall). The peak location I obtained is 129.0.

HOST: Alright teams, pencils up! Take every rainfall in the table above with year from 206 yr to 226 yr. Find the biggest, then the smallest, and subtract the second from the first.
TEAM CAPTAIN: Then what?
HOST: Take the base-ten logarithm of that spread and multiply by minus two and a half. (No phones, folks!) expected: -3.2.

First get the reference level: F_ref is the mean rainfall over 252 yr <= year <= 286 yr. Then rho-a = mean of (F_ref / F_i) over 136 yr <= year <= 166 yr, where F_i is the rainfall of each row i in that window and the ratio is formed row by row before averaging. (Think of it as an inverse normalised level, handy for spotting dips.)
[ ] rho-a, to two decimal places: 1.08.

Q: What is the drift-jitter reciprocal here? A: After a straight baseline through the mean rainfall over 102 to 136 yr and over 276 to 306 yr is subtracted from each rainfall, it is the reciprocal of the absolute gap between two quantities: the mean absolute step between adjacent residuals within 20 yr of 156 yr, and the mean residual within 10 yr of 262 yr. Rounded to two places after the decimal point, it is 0.11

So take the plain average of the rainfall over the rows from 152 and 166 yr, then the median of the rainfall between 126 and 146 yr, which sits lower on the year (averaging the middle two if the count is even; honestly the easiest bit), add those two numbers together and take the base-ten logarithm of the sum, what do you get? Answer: 2.67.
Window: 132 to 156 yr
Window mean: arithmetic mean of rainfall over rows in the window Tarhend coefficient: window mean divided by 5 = 46.9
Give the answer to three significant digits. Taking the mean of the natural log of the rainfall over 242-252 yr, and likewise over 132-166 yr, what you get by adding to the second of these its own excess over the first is 5.36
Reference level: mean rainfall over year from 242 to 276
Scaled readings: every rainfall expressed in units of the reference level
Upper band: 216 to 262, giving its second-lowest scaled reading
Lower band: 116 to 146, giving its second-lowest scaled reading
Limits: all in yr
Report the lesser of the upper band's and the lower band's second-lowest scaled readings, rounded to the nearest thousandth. 0.951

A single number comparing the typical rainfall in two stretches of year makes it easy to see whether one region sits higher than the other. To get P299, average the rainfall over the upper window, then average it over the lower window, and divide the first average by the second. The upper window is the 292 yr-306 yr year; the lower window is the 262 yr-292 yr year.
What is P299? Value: 1.05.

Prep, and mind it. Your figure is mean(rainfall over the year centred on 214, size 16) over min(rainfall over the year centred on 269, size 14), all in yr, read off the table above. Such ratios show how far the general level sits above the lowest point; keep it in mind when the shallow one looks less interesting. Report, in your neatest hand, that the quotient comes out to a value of 1.11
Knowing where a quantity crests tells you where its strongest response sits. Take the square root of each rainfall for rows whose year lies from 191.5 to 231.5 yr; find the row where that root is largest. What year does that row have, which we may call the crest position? 214.0 yr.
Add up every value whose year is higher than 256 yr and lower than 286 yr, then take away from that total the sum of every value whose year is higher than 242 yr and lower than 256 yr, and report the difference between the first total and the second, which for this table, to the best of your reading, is 740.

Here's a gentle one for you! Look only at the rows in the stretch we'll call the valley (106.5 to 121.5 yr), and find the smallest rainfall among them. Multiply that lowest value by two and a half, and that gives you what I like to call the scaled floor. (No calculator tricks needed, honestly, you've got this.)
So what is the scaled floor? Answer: 576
